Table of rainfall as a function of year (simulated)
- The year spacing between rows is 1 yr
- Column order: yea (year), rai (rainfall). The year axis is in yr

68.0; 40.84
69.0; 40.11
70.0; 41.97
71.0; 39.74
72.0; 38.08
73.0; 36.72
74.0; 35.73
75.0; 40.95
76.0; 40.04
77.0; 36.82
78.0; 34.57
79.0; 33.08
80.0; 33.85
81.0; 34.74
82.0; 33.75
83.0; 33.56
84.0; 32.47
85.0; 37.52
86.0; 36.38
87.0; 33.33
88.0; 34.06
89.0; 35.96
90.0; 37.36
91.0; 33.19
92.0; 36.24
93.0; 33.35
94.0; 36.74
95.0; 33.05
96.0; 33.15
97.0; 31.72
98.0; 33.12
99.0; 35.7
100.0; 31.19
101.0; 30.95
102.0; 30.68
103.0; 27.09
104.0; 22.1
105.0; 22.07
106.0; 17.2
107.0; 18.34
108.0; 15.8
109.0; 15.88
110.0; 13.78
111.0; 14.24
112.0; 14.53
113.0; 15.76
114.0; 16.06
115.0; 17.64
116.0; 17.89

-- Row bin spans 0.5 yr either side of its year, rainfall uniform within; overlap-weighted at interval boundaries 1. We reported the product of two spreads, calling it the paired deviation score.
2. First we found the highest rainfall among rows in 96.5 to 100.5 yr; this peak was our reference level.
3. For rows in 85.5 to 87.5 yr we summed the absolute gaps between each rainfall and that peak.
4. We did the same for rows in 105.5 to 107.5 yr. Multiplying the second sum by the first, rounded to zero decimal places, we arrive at 109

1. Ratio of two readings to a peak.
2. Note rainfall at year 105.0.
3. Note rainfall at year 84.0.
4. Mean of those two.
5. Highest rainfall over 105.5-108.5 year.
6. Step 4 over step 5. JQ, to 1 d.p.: 1.5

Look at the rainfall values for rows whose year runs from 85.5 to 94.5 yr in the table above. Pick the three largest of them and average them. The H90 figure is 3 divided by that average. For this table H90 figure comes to 0.081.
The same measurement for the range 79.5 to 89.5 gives 0.082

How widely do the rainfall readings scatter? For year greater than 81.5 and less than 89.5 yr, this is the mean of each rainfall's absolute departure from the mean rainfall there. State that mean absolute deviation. 1.49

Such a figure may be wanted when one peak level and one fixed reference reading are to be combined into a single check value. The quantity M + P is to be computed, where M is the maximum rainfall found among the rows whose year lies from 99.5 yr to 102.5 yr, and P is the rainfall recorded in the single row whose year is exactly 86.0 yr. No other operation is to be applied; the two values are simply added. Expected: 68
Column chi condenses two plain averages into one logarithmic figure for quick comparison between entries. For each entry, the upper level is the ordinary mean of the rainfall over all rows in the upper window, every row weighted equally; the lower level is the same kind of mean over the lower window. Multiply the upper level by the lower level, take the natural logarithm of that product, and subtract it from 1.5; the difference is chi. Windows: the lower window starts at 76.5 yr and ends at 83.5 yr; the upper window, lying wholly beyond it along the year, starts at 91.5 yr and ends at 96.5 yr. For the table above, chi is -5.6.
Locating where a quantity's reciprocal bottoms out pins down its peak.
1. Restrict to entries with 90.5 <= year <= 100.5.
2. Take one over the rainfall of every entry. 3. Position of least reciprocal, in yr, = 94.0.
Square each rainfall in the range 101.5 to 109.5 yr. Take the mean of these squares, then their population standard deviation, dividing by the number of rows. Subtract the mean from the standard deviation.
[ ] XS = -240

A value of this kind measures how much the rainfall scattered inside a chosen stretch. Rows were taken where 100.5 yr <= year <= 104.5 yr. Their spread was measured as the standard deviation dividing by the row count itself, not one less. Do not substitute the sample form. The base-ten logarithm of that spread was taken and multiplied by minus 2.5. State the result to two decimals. -1.38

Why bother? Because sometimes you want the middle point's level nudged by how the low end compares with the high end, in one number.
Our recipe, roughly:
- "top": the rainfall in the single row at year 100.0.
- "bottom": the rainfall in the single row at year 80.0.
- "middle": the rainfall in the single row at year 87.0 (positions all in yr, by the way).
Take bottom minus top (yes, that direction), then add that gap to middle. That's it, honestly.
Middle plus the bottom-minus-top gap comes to 36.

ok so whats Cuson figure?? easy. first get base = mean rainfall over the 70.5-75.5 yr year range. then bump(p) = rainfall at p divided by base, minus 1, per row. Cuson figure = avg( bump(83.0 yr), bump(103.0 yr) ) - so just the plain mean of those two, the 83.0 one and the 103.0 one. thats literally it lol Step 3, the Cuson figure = -0.21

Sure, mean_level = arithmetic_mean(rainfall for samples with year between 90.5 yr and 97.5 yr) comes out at 34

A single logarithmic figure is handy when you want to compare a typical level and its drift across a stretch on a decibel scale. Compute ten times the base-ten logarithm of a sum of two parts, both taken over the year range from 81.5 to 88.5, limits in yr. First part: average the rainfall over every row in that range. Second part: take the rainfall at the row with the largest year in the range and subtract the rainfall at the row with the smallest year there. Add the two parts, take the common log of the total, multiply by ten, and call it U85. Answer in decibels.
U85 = 15.4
